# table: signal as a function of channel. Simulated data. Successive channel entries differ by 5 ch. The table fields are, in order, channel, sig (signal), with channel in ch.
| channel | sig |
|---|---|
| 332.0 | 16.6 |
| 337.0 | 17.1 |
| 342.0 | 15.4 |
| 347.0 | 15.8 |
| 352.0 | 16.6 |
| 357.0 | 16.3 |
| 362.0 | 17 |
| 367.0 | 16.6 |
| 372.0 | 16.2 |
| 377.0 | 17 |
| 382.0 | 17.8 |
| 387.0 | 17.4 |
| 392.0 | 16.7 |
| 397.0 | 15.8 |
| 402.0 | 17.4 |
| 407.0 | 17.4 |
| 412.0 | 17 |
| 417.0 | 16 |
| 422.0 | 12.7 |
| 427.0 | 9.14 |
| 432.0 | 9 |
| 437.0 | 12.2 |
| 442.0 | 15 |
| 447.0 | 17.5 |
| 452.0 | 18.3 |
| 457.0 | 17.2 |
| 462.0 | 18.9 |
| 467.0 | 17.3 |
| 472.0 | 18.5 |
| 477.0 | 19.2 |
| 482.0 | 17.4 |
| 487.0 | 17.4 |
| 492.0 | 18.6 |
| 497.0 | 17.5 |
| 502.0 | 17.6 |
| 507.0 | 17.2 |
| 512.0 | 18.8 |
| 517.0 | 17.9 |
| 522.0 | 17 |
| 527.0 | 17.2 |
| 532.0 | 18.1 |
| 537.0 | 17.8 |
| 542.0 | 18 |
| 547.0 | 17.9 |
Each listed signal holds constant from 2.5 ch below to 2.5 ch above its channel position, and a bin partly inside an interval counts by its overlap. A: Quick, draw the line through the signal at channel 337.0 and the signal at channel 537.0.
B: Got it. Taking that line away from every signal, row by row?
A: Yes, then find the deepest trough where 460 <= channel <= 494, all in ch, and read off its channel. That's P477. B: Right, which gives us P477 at 467.0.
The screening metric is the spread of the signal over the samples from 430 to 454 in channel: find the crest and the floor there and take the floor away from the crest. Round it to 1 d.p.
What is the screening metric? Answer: 9.3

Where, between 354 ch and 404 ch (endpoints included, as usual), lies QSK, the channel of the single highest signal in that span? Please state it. 382.0 ch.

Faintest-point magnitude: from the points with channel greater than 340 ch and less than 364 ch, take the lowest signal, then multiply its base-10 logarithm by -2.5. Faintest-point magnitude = -2.97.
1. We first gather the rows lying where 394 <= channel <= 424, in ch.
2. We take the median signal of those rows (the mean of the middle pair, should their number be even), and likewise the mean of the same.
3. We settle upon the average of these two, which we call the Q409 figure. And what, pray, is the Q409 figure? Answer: 16.3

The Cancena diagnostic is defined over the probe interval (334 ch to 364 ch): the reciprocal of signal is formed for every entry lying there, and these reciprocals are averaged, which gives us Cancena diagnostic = 0.0612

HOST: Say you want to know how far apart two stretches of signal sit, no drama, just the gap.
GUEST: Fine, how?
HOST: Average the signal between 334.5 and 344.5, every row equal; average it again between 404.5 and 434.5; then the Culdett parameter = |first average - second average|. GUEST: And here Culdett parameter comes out 2.71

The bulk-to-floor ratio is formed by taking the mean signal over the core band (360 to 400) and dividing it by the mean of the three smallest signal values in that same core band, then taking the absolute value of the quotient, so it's 1.04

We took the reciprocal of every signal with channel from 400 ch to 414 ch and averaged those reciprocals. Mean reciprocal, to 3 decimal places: 0.058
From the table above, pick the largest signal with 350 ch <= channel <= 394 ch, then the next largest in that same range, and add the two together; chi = 35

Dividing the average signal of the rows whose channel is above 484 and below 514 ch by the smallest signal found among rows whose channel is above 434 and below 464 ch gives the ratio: 1.46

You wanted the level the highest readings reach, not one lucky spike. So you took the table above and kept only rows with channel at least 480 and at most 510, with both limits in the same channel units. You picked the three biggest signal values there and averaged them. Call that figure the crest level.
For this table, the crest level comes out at 17.9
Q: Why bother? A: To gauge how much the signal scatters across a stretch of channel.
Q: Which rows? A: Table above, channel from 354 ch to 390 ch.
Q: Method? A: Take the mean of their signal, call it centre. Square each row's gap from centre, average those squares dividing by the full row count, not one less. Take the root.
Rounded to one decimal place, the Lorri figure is 0.5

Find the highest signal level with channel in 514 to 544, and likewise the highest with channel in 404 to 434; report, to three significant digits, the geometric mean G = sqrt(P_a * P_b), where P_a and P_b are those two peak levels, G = 17.7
